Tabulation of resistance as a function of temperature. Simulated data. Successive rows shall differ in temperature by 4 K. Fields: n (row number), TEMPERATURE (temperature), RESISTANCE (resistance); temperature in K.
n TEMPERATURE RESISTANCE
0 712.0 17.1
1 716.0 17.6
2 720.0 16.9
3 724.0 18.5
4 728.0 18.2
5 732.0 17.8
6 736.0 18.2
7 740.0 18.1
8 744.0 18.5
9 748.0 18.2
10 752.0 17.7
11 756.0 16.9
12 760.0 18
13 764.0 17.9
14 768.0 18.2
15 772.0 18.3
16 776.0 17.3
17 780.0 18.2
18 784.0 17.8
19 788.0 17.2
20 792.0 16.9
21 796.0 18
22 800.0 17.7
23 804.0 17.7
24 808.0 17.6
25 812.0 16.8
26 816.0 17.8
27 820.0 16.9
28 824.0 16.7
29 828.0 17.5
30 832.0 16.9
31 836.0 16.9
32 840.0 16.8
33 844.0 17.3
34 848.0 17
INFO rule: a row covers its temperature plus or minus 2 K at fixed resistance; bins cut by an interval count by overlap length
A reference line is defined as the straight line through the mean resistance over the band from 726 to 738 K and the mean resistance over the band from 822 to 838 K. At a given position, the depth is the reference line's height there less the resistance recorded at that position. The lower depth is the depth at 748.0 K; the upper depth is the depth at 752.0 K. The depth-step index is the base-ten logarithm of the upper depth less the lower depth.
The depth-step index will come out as -0.34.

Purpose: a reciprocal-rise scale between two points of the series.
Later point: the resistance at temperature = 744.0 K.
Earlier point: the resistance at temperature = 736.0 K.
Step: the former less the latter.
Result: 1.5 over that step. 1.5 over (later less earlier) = 5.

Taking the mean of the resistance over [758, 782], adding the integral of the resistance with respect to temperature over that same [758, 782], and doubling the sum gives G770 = 899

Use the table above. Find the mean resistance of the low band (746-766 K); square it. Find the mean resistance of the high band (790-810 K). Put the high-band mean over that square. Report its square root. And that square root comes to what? 0.236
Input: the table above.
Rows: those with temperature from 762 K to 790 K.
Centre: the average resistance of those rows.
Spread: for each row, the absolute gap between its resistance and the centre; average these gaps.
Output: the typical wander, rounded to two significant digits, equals 0.35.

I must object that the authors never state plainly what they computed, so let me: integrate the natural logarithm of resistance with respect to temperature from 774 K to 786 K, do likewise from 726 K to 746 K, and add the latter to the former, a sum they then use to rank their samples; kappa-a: 93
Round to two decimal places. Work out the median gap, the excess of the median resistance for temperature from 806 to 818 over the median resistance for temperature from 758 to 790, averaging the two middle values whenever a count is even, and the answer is -0.35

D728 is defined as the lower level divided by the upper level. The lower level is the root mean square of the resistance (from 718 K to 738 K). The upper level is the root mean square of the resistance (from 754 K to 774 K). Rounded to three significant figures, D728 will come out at 1.00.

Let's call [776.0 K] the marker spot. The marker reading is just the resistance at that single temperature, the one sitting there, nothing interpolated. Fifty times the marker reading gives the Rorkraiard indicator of 865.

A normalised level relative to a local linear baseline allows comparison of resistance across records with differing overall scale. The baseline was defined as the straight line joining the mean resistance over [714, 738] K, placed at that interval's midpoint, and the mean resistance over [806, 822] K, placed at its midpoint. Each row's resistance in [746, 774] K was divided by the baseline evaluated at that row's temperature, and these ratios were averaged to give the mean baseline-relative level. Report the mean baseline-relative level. 1.01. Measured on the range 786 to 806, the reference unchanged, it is 1.01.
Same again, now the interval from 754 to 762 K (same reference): 0.99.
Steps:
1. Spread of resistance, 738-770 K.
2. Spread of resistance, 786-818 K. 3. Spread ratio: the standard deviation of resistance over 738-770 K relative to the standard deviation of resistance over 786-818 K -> 1.09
